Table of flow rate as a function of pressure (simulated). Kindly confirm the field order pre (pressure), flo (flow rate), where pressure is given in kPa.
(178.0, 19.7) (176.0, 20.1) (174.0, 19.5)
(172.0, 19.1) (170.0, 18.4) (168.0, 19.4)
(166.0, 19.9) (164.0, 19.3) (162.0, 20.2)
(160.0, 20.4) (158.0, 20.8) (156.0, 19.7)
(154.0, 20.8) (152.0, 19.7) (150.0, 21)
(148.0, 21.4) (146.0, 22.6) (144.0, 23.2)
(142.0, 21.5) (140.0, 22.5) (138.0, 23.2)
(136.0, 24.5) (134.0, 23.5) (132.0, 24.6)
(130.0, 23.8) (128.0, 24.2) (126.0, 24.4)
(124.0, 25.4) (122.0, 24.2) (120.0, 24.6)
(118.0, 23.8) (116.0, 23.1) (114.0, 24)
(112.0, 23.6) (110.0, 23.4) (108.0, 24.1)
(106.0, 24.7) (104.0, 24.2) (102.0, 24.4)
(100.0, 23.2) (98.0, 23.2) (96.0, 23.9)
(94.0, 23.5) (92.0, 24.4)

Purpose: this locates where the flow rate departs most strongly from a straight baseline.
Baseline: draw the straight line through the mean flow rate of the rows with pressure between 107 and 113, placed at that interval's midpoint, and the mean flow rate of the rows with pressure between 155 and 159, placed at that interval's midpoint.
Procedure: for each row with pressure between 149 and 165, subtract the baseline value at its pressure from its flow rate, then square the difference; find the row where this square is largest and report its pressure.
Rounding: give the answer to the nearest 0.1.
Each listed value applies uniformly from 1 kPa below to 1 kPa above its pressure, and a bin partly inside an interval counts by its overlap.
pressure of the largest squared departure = 152.0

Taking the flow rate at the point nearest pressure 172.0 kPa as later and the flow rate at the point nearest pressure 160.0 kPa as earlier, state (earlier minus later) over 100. 0.013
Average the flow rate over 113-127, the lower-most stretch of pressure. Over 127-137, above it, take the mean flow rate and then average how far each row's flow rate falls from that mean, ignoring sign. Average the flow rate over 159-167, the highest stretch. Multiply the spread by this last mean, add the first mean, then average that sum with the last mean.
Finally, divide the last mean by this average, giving 0.77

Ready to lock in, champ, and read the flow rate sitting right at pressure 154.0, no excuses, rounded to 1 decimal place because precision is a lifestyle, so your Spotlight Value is 20.8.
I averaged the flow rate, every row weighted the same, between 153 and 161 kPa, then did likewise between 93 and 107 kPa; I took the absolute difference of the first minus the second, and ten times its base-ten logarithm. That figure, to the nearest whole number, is 5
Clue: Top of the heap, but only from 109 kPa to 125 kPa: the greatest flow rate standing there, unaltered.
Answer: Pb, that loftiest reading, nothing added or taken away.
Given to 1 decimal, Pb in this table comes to 25.4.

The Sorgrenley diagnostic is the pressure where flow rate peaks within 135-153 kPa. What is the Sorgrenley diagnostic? 136.0 kPa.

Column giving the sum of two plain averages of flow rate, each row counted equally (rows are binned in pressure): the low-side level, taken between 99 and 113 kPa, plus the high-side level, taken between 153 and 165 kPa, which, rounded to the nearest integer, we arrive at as 44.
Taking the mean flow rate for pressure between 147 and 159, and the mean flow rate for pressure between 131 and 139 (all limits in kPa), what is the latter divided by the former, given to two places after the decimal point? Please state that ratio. 1.16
